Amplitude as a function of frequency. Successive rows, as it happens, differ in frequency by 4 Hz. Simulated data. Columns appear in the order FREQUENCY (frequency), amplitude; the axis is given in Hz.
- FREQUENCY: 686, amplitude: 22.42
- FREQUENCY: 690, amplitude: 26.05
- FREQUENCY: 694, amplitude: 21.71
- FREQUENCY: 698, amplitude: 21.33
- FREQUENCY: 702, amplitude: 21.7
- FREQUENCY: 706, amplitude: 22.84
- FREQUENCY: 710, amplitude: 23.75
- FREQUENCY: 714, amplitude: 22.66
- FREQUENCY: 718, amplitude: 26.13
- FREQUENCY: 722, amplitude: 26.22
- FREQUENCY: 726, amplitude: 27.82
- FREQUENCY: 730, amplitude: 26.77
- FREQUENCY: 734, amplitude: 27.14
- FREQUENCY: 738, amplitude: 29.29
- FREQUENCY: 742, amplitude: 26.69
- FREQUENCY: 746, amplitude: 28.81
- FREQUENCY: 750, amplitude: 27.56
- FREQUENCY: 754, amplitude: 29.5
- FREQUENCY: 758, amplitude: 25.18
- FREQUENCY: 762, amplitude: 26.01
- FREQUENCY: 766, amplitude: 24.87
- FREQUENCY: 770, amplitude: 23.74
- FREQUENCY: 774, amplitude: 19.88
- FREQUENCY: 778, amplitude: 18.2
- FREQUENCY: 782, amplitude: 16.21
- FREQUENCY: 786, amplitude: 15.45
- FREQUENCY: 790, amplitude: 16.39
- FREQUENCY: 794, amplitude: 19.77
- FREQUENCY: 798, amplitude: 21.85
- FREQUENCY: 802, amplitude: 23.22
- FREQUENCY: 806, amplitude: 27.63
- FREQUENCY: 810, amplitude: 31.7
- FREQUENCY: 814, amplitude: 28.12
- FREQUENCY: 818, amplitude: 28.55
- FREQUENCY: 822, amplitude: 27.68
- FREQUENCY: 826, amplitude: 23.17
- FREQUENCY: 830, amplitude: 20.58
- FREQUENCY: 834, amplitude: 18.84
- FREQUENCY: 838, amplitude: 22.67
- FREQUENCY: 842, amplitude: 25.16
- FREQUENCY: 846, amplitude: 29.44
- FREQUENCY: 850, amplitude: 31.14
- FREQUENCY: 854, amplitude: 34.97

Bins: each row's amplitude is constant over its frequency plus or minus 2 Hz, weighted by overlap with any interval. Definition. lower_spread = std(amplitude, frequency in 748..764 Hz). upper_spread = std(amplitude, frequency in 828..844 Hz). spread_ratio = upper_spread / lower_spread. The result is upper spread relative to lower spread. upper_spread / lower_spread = 1.43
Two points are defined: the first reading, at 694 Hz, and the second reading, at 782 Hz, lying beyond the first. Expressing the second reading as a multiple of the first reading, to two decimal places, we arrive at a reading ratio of 0.75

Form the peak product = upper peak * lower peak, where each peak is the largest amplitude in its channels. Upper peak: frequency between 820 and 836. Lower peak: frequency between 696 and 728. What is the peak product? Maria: 770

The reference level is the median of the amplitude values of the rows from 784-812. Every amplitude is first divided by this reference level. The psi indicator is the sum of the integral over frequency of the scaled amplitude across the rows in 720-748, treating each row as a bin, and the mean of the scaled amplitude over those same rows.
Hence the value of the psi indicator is 36.5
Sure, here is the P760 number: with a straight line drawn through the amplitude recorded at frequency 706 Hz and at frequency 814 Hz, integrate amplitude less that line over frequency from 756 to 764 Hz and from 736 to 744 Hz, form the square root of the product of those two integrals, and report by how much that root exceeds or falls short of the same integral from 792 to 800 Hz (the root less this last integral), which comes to 57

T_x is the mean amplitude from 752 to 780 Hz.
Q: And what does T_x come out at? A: 23.9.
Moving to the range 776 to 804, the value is 18.7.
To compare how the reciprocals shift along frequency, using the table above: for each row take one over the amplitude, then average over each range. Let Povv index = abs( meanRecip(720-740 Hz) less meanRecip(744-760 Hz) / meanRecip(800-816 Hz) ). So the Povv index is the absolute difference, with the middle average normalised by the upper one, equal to 0.95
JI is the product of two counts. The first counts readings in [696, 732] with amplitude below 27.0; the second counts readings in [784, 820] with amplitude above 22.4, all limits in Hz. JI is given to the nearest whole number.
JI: 40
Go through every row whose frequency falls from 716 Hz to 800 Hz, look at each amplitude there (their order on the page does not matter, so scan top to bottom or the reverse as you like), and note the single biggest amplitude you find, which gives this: 29.5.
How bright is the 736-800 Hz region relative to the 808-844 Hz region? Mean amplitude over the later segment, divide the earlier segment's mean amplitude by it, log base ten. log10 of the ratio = -0.037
